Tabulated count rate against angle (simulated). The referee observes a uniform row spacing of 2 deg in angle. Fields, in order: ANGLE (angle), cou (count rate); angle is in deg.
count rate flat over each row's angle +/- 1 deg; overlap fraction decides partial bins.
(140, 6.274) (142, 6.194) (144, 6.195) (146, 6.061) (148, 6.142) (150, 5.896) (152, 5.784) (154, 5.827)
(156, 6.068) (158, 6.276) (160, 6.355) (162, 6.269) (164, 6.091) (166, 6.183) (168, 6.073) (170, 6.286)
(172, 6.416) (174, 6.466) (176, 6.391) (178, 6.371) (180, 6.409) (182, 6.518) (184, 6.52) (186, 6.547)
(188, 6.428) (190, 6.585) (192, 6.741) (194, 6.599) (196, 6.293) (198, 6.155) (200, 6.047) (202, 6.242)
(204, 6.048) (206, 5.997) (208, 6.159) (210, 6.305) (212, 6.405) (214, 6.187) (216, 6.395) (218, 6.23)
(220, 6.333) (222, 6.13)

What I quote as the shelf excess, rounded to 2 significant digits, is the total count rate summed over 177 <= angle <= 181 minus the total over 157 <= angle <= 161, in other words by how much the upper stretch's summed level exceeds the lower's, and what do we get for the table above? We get 0.15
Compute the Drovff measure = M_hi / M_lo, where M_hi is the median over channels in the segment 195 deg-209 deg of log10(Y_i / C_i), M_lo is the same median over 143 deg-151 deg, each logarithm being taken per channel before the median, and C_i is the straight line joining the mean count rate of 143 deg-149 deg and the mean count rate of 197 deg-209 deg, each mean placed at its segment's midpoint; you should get -1.4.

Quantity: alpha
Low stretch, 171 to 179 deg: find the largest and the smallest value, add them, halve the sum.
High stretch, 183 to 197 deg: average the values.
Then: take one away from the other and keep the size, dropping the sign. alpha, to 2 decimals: 0.11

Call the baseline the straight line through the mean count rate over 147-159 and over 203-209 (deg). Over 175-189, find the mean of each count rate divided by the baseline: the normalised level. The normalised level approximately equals 1.07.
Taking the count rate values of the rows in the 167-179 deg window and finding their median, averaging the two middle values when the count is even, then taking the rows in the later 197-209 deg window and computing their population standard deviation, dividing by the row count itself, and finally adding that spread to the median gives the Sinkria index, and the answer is 6.47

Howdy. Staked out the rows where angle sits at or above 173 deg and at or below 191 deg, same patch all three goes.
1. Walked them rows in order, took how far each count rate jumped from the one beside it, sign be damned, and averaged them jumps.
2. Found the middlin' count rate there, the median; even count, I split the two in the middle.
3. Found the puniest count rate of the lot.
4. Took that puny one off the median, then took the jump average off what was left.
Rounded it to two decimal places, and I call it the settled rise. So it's 0.03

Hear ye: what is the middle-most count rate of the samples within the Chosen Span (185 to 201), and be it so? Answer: 6.49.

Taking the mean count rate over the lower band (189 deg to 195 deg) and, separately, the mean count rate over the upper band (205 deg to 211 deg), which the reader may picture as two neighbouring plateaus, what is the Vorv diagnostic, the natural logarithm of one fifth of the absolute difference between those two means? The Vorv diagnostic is -2.3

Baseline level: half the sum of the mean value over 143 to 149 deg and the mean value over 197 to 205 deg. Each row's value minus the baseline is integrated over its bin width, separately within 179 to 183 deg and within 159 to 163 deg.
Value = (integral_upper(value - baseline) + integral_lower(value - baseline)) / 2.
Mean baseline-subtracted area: 1.0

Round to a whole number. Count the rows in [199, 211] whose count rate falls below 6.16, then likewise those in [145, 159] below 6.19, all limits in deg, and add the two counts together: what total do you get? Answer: 10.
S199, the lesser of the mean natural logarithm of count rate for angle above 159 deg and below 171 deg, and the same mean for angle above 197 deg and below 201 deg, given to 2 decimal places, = 1.81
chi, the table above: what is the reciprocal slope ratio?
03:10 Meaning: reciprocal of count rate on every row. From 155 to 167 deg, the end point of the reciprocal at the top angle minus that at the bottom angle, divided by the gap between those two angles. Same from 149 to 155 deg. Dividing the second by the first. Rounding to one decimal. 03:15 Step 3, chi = -1.6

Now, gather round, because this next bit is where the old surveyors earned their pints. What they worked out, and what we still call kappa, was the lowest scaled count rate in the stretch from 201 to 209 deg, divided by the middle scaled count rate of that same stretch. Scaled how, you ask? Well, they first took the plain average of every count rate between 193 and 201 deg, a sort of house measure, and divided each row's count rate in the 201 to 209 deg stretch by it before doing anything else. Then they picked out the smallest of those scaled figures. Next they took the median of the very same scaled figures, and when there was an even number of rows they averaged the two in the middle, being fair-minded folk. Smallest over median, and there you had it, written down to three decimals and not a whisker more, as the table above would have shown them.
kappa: 0.983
